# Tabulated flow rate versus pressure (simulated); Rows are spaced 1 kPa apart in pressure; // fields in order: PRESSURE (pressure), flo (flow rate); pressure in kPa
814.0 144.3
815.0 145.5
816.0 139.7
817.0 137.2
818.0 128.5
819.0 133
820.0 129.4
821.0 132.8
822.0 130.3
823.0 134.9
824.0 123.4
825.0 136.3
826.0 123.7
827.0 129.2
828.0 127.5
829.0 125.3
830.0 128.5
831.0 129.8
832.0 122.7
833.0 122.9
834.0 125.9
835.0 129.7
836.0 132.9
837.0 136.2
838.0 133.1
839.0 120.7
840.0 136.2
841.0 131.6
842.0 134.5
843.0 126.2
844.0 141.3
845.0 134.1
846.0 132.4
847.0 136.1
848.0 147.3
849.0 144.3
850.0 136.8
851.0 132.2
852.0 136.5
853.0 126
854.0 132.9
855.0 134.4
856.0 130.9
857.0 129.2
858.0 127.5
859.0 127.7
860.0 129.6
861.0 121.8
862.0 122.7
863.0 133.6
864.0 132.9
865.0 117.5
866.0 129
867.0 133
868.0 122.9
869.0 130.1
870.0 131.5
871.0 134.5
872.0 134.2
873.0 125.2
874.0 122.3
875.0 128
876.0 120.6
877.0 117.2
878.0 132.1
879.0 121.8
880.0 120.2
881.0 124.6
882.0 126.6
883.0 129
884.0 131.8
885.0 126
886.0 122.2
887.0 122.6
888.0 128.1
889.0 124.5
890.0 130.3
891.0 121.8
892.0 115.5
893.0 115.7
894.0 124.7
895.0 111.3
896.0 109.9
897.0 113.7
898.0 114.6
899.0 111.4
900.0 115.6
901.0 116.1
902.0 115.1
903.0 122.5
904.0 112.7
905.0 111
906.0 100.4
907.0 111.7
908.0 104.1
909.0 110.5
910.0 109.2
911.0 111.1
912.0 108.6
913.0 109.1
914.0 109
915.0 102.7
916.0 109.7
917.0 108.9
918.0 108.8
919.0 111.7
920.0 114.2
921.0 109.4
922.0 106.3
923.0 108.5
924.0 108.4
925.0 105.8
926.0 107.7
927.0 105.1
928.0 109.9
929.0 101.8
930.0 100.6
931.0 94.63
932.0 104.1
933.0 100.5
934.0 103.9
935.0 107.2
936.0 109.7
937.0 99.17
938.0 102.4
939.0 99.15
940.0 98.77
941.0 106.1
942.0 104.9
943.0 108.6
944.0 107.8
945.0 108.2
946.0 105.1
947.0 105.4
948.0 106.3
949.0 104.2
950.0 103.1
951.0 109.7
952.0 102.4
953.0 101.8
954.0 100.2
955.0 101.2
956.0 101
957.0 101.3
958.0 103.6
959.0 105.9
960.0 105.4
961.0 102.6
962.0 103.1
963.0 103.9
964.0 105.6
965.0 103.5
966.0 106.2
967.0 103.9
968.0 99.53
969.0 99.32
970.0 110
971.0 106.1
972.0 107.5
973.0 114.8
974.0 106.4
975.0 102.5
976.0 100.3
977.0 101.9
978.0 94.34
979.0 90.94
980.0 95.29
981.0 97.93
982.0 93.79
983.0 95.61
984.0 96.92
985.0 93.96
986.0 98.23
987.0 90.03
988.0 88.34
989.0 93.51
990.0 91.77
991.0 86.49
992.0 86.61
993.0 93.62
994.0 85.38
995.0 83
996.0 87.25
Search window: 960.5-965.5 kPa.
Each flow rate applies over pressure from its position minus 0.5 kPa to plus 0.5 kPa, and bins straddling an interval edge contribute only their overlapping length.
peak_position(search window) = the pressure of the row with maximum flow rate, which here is 964.0 kPa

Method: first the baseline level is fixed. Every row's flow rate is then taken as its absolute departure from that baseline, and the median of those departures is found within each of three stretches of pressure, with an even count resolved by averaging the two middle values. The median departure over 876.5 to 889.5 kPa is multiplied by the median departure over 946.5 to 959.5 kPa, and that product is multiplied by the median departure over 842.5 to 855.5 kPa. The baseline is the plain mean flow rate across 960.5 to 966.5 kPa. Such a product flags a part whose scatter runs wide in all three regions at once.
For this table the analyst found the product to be 1330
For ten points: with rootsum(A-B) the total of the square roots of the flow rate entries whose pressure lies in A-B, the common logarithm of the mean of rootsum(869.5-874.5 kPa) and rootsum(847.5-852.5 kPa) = 1.76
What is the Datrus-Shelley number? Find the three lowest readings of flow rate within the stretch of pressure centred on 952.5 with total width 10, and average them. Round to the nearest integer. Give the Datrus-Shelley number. 101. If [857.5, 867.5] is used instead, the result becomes 121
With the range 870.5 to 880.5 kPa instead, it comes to 119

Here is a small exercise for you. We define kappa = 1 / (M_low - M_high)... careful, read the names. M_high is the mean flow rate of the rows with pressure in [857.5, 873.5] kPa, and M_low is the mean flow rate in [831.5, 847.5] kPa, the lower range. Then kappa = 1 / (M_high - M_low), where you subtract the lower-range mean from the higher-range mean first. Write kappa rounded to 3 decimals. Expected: -0.374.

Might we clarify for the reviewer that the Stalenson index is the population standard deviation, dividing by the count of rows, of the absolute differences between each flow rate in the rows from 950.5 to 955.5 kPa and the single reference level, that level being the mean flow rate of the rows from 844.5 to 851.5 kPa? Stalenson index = 3.4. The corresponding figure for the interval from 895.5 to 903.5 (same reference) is 3.5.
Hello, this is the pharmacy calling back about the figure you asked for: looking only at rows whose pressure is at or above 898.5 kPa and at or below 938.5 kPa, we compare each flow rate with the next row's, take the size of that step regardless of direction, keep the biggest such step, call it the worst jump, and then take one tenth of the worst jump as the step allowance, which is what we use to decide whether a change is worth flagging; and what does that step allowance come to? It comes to 1.1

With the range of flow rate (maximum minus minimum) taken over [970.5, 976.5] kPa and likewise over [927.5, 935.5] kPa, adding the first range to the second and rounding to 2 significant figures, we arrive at 30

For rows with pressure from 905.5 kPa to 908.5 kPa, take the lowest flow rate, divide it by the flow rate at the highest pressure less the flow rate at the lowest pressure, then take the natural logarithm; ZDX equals 3.3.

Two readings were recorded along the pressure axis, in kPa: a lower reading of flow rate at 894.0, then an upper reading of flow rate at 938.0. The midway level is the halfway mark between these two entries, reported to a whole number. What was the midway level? 114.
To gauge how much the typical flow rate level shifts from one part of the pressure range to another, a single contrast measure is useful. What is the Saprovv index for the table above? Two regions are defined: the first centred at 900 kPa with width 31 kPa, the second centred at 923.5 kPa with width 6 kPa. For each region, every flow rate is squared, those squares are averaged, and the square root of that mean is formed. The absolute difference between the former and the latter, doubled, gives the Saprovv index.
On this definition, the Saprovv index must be 15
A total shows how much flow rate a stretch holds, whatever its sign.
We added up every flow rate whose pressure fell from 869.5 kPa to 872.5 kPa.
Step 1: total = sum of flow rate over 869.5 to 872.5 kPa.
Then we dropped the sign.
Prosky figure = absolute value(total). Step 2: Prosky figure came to 400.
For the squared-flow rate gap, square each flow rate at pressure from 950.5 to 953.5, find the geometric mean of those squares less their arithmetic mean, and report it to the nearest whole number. -26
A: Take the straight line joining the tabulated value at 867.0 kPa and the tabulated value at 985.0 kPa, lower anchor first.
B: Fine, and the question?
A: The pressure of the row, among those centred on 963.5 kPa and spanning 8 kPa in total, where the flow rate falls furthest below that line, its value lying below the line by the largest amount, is 961.0 kPa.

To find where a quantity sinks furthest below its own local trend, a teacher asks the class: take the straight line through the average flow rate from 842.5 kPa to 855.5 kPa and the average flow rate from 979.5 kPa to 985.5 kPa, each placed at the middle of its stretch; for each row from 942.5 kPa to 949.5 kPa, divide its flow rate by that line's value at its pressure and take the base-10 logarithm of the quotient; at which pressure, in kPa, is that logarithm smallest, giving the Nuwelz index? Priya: 949.0 kPa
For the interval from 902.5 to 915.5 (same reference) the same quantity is 906.0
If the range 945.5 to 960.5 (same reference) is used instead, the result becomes 954.0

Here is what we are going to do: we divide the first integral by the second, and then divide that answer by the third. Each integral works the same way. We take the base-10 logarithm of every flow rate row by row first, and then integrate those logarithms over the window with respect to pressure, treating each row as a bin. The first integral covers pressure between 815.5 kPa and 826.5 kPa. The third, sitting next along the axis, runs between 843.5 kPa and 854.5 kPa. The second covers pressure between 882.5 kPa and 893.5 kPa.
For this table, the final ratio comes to 0.0431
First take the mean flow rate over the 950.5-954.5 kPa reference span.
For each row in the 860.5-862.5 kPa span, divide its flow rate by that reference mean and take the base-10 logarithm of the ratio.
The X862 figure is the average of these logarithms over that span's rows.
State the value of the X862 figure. 0.072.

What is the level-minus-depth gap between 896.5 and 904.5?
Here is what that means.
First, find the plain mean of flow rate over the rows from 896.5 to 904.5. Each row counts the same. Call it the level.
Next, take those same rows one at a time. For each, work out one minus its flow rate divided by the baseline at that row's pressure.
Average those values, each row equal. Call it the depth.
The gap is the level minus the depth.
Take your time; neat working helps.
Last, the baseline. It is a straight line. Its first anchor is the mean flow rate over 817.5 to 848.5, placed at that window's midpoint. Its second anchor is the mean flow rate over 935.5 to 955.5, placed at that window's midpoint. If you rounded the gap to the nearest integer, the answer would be 115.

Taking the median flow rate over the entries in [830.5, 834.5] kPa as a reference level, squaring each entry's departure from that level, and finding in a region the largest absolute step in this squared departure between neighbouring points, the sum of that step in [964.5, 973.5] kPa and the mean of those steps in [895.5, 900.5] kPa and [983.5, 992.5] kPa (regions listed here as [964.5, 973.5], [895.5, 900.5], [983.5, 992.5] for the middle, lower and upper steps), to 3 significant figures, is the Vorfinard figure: 718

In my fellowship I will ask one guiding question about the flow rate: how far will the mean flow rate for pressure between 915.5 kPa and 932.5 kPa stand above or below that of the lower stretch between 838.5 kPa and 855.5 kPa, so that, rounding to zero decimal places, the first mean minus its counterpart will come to -28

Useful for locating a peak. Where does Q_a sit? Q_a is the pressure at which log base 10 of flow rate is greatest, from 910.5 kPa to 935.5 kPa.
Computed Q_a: 920.0 kPa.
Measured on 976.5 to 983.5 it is 977.0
